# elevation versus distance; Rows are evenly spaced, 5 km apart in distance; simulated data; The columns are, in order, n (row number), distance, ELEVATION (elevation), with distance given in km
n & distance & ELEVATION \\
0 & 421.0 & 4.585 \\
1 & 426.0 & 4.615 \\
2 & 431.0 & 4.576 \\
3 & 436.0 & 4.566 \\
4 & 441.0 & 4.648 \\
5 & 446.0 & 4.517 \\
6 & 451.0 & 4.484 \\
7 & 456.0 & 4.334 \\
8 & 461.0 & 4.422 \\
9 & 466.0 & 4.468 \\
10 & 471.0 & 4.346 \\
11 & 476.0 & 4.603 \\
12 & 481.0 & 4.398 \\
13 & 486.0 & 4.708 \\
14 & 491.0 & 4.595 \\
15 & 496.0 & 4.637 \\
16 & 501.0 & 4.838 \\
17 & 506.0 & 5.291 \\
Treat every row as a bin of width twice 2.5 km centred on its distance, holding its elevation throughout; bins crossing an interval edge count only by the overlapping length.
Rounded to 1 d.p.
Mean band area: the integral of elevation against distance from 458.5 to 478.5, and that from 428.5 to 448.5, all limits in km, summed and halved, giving 90.4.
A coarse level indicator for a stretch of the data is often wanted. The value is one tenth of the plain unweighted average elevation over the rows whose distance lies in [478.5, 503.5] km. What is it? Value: 0.464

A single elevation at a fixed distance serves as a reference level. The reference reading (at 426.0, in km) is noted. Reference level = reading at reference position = 4.615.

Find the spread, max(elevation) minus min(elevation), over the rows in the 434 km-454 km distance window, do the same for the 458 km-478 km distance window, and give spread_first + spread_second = 0.42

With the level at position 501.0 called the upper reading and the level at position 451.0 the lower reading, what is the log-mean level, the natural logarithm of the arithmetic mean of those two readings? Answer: 1.54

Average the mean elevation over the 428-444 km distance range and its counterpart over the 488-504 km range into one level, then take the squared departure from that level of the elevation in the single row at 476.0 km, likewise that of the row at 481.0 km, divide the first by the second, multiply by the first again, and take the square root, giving 0.01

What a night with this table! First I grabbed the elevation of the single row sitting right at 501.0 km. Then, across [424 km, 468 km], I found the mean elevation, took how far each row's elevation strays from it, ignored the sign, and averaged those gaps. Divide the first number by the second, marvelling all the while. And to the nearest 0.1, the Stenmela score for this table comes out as 62.2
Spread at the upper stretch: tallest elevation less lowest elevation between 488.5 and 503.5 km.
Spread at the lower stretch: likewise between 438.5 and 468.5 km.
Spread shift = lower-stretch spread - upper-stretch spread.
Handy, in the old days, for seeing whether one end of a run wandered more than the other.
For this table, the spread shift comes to 0.07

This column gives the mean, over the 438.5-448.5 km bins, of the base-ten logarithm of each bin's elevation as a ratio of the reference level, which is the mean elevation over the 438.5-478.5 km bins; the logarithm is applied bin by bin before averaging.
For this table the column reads 0.010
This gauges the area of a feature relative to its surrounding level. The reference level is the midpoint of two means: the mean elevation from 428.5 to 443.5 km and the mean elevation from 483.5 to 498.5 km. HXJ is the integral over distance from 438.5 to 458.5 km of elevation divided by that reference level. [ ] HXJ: 19.5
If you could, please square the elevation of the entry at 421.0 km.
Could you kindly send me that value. 21.0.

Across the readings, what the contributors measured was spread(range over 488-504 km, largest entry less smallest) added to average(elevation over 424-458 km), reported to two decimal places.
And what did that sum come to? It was 4.78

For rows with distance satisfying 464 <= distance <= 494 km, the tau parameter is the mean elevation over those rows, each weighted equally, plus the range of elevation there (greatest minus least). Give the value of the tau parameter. 4.88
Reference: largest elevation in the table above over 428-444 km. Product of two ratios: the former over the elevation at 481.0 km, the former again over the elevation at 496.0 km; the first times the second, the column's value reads 1.06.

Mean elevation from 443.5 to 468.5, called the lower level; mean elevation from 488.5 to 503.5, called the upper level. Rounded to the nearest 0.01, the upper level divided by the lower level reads 1.06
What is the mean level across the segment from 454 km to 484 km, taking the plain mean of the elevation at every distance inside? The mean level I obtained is 4.43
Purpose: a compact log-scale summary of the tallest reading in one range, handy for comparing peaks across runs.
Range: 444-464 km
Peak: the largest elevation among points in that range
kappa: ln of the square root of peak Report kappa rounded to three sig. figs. 0.754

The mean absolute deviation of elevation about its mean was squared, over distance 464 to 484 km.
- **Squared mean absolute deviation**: 0.0067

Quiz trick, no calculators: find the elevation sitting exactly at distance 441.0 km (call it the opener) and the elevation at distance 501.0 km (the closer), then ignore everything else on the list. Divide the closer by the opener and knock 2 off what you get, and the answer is -0.959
